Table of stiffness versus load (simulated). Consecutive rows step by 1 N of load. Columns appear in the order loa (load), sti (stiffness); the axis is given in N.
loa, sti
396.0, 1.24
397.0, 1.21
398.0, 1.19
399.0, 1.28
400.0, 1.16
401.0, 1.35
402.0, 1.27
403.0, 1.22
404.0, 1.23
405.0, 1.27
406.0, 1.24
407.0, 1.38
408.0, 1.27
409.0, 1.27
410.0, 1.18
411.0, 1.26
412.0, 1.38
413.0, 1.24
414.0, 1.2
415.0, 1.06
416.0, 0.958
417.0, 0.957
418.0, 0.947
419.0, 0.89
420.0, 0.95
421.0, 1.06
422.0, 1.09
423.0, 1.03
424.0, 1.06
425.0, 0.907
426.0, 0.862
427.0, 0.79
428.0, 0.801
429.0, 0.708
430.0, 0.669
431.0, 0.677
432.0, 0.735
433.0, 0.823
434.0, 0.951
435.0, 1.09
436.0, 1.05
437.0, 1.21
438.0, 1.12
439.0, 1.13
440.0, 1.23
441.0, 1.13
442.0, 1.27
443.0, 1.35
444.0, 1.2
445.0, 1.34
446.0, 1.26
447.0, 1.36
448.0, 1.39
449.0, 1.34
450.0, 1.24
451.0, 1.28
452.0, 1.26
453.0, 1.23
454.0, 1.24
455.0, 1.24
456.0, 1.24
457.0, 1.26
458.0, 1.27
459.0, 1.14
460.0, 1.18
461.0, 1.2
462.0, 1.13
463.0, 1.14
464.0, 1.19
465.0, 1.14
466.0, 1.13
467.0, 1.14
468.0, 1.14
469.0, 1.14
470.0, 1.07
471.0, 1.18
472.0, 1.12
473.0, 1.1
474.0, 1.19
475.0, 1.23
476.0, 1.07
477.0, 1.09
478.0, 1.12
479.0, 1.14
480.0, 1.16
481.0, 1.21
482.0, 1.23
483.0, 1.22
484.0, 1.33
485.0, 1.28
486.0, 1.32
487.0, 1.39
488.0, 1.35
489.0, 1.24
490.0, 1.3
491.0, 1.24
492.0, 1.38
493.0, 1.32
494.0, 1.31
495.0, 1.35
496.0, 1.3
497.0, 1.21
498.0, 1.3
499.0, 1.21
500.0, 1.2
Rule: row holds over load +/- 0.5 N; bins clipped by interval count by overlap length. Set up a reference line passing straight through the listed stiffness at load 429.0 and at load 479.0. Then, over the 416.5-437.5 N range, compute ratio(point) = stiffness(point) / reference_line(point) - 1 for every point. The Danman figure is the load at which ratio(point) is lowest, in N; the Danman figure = 431.0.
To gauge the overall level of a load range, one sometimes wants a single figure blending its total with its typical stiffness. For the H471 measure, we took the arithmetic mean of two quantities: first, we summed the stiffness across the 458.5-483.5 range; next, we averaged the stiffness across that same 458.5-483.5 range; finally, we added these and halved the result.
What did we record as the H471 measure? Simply 15.0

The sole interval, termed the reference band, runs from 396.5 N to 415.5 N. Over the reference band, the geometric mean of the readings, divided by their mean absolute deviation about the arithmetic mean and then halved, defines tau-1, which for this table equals 11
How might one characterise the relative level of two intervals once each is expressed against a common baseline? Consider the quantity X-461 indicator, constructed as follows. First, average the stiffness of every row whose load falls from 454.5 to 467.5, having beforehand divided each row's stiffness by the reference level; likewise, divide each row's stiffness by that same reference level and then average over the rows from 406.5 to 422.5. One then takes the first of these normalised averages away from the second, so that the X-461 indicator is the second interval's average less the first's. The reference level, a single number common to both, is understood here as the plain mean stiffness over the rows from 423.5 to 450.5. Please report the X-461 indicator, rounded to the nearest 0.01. -0.05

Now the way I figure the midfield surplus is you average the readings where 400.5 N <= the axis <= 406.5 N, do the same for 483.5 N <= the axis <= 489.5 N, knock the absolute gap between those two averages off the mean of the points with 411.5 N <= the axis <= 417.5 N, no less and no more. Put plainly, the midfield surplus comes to 1.08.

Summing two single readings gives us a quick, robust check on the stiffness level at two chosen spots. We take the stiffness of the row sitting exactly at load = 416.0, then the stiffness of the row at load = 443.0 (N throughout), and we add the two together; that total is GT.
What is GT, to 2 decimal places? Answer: 2.31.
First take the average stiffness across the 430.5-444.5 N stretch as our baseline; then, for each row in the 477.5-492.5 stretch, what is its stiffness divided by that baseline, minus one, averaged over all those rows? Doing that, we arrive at 0.18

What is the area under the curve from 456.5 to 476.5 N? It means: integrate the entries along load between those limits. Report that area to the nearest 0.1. 23.2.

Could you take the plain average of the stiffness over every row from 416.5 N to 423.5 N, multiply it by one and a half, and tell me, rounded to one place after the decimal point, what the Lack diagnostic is 1.5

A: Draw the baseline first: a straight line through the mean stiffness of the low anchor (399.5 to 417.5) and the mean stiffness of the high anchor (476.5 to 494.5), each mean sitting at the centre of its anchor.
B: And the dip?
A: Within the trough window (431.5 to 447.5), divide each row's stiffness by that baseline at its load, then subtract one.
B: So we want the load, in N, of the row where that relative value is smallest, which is 432.0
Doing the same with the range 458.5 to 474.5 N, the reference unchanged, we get 470.0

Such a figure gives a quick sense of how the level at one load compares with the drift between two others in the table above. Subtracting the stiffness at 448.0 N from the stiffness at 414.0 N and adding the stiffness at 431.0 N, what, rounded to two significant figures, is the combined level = 0.49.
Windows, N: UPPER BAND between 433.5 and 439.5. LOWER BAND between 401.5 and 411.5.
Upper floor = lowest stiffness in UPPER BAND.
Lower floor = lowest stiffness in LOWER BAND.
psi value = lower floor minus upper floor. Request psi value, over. 0.2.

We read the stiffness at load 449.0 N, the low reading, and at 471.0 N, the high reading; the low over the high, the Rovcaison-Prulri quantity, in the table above 1.14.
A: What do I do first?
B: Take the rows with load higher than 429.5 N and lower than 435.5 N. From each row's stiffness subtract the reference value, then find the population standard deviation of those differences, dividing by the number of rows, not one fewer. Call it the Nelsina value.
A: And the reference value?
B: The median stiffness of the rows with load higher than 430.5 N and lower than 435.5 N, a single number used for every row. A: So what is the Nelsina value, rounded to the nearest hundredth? 0.15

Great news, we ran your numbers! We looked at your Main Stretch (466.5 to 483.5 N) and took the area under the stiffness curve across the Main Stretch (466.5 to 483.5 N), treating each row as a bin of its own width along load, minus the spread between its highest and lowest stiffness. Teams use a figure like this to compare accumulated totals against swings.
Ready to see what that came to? 19.4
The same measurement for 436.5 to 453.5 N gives 21.1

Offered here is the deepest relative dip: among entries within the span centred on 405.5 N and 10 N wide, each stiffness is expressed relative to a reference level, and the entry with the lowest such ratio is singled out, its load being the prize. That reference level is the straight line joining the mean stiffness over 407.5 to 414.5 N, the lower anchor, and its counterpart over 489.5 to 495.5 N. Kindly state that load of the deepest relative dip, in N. 410.0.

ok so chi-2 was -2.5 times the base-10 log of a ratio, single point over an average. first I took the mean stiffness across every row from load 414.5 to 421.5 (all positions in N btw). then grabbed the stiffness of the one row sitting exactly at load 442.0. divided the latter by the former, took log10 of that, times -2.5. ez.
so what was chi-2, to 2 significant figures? -0.29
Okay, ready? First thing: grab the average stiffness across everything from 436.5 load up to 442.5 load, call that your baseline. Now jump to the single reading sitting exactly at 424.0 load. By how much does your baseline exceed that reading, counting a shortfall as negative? 0.12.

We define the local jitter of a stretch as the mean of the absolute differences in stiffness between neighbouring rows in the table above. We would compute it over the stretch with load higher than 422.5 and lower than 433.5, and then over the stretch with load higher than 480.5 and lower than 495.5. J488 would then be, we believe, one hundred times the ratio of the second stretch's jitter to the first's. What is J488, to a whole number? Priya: 98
